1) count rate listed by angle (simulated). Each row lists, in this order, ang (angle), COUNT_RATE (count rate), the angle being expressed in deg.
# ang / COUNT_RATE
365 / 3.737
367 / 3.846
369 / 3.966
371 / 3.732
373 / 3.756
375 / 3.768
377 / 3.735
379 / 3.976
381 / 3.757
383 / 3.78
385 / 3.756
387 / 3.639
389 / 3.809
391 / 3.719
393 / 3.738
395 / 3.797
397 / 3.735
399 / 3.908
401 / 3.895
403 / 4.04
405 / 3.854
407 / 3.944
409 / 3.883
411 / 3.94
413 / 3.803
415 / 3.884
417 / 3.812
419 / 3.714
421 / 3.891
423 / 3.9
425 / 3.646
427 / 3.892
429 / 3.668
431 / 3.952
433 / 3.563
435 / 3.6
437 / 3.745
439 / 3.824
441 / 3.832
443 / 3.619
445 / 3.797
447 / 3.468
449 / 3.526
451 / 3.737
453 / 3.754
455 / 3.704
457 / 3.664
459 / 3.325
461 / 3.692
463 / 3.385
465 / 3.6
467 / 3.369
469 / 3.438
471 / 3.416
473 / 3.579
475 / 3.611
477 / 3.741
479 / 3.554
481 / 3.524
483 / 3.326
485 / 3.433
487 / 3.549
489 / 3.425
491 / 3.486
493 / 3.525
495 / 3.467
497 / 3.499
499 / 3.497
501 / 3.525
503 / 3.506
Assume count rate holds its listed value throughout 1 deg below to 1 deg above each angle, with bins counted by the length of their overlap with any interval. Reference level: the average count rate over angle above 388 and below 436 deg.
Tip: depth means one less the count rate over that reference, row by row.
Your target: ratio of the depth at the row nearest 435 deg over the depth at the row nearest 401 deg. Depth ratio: -2.7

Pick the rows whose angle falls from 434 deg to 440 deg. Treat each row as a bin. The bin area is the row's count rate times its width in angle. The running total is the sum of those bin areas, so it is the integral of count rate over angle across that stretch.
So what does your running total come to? 22.3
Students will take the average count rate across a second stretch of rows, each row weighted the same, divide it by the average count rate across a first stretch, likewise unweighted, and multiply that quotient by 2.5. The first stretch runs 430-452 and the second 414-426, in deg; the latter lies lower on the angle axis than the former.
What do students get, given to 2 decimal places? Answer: 2.58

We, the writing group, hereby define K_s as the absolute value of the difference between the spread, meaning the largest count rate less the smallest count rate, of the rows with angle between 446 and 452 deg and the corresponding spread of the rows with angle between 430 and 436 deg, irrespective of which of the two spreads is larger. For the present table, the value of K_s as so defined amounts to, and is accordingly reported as 0.12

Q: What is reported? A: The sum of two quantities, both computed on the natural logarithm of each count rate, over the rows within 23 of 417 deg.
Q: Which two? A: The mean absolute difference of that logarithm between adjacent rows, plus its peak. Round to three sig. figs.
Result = 1.43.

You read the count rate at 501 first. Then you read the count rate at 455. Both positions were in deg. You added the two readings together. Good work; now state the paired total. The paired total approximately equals 7.23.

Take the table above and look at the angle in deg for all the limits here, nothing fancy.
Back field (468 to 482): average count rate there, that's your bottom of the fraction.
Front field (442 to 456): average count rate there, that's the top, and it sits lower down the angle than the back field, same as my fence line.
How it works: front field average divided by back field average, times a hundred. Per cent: 103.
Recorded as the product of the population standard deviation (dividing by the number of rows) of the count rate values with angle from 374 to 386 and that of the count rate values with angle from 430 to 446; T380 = 0.010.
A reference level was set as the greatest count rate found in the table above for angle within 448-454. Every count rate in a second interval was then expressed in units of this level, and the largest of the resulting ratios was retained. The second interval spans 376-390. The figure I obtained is 1.06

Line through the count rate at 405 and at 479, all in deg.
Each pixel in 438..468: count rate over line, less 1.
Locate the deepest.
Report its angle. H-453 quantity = 459 deg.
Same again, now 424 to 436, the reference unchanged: 433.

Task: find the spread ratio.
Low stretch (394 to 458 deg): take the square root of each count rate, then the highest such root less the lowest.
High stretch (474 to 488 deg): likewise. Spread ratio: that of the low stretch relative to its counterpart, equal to 1.3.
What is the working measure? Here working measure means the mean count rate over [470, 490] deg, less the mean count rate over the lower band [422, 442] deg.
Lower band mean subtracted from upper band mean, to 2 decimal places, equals -0.25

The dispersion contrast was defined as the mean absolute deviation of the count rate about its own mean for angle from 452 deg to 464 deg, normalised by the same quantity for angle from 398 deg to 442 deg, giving 1.60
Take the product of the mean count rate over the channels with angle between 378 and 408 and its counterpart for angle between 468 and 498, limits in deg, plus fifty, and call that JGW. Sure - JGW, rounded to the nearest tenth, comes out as 63.4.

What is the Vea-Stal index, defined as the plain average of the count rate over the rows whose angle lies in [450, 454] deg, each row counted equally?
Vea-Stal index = 3.75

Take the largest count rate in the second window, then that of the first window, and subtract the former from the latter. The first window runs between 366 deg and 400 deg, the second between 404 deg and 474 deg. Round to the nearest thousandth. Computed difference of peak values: 0.024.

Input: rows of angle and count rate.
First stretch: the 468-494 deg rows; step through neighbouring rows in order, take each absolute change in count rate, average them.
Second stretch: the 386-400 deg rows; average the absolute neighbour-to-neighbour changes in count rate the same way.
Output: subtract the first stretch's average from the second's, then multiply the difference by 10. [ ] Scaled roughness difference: -0.1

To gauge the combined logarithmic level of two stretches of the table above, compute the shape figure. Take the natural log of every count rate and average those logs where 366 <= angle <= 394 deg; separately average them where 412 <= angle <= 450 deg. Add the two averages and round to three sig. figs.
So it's 2.65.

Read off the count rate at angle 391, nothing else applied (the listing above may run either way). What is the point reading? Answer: 3.719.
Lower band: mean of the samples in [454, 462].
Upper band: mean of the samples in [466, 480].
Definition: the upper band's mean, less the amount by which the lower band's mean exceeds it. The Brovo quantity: 3.46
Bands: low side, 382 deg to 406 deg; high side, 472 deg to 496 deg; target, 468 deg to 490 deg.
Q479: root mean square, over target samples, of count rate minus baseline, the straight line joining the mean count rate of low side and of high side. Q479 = 0.111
